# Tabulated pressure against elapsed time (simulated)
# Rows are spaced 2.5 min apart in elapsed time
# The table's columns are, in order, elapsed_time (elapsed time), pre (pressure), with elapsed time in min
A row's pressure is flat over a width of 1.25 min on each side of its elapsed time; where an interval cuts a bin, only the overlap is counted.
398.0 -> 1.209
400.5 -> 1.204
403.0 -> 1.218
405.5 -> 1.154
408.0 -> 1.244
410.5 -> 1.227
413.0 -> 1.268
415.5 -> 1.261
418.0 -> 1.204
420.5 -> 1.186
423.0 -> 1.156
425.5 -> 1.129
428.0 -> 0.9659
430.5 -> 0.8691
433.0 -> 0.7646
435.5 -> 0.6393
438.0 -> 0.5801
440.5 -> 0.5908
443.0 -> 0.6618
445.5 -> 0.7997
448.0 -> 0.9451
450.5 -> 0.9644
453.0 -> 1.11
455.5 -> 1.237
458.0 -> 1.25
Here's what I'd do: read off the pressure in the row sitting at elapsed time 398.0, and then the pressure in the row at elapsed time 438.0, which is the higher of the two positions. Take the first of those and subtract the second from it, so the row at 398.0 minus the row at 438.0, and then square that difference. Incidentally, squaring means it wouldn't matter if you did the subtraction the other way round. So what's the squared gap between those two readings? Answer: 0.40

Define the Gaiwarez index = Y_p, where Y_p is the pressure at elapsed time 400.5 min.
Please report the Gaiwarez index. 1.204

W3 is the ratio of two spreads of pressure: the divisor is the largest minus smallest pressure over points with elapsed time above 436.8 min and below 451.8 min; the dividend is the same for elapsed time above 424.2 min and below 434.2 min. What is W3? 0.95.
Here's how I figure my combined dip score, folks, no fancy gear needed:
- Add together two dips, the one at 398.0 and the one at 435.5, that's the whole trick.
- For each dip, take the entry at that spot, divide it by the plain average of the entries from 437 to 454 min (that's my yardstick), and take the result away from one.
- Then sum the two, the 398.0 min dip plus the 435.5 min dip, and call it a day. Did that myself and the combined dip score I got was -0.3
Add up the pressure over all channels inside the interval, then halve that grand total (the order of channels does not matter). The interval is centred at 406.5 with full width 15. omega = 3.7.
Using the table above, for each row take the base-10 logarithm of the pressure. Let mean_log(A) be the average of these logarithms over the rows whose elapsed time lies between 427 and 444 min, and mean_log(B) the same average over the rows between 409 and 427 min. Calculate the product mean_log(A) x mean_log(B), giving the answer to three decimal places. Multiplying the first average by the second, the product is -0.012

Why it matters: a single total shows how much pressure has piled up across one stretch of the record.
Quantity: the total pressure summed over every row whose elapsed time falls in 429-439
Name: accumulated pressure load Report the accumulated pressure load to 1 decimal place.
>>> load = 2.9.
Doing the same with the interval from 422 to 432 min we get 4.1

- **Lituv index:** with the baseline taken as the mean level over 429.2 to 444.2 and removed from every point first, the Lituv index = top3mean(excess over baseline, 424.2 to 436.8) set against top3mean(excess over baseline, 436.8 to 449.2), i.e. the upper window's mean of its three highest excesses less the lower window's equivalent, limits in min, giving -0.19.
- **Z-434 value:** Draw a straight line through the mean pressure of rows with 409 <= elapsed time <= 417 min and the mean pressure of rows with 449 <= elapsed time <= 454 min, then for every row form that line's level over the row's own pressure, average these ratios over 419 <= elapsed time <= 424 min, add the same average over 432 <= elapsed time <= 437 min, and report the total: 2.7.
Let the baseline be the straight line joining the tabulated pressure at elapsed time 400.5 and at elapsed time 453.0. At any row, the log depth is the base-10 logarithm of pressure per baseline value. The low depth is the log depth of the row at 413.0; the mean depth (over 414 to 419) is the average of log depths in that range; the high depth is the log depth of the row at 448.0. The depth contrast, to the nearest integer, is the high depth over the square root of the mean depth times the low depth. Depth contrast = -3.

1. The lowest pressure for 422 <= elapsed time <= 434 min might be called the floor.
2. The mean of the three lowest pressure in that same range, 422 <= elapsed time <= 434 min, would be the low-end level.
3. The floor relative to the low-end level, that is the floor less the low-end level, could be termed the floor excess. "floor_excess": -0.102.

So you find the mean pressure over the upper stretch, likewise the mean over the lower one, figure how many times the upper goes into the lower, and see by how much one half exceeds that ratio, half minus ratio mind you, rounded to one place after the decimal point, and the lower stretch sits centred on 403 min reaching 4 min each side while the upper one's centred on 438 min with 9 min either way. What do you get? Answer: -1.2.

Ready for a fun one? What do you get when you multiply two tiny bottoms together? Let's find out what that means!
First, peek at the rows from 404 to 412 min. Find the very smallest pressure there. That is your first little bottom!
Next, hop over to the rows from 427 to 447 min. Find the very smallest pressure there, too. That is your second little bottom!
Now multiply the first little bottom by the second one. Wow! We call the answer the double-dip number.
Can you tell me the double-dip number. 0.67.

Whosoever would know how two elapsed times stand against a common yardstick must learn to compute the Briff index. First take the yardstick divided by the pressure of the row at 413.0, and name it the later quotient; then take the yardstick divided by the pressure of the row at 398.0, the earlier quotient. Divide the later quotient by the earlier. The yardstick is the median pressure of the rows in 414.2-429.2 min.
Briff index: 1.0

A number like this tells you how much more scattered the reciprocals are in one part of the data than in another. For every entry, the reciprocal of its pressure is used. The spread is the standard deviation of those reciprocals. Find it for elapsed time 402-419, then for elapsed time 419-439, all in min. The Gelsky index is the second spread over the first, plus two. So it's 15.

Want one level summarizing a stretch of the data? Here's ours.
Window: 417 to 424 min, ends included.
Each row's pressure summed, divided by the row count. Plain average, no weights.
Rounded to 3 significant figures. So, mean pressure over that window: 1.18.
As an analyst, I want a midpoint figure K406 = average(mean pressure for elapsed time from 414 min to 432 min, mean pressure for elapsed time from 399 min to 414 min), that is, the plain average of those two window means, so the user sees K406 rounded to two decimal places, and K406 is 1.16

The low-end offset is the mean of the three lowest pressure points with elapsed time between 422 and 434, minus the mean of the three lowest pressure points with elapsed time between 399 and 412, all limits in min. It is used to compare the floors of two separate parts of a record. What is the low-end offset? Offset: -0.33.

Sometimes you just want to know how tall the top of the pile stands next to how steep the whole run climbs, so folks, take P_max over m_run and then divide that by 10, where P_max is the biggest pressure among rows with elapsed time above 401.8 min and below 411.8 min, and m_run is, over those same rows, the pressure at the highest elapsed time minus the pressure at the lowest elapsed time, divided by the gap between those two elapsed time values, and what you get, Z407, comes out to 104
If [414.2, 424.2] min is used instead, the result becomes -9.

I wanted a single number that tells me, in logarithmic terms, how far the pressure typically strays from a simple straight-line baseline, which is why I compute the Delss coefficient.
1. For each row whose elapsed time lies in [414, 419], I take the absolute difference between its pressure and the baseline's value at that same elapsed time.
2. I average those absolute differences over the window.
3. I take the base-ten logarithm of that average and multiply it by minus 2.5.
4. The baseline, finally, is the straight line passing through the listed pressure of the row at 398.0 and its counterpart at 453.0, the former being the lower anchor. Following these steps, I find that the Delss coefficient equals 3.1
